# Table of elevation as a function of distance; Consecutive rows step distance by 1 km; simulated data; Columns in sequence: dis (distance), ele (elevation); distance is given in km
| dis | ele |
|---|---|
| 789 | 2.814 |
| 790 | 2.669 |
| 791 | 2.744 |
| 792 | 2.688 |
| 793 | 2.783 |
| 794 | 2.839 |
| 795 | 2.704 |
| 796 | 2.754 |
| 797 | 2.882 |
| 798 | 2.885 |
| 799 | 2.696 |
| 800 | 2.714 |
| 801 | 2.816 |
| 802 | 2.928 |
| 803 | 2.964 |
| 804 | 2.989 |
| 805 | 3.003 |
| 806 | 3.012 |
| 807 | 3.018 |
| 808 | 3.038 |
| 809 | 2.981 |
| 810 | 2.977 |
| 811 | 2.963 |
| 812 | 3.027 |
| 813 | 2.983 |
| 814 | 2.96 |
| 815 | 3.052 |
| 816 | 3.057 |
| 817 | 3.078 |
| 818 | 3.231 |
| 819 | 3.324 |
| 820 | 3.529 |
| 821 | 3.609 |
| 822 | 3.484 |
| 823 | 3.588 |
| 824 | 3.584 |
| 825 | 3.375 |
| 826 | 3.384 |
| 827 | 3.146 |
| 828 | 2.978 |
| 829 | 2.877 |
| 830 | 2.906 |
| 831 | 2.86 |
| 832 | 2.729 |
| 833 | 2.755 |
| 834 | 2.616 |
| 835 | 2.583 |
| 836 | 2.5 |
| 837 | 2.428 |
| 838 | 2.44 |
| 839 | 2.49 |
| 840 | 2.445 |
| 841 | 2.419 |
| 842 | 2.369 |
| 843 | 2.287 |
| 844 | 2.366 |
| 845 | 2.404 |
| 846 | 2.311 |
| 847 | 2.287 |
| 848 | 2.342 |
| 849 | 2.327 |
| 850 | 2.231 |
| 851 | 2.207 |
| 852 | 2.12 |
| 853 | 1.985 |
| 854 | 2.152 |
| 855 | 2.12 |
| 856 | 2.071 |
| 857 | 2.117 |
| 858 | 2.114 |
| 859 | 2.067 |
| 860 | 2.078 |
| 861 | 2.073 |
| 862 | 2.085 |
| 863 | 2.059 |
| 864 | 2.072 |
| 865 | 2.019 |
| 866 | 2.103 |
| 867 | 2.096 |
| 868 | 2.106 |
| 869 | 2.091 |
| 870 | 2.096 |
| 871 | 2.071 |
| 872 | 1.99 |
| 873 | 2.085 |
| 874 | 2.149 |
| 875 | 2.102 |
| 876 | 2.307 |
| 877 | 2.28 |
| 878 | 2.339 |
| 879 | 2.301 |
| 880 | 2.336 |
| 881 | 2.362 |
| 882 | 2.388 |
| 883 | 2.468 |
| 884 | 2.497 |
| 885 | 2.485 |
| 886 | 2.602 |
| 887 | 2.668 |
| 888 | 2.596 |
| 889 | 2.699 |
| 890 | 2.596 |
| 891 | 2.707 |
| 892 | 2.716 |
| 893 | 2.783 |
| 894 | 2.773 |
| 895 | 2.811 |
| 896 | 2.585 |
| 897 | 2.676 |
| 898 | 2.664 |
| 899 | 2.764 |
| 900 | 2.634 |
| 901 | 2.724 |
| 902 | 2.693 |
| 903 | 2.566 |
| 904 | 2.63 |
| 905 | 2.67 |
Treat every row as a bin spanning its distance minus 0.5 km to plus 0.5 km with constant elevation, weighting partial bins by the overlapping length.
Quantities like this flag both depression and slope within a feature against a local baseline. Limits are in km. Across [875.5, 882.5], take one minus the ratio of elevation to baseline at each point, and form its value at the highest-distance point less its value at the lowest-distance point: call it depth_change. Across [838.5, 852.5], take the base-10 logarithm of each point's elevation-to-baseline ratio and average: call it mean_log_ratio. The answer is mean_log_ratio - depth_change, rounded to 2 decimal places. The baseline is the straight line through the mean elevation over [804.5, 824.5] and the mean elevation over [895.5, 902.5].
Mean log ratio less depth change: -0.07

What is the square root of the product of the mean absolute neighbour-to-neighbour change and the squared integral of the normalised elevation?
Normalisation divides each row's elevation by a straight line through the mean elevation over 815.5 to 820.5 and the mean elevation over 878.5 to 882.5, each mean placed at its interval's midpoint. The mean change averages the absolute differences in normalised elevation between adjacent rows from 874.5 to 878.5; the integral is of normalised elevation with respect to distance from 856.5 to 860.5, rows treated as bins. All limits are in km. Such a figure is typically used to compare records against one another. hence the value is 0.65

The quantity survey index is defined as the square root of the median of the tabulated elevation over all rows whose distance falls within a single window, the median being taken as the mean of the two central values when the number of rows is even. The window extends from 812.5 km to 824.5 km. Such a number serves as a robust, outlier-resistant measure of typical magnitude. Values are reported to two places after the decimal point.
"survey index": 1.81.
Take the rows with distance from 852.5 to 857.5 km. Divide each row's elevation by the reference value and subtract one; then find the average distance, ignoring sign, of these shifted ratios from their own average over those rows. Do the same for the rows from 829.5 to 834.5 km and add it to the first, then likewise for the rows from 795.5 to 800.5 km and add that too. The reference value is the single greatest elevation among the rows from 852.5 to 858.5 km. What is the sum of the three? 0.100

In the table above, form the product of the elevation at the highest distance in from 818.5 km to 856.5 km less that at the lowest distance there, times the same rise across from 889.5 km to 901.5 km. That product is -0.16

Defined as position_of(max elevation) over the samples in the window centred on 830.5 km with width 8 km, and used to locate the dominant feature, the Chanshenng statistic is 827 km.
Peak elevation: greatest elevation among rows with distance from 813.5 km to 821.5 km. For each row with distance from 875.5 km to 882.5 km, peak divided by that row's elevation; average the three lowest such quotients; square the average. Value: 2.3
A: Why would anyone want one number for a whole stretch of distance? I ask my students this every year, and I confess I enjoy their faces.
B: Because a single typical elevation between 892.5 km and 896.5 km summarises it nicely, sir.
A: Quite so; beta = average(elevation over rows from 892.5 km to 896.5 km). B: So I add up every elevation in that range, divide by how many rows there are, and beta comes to 2.7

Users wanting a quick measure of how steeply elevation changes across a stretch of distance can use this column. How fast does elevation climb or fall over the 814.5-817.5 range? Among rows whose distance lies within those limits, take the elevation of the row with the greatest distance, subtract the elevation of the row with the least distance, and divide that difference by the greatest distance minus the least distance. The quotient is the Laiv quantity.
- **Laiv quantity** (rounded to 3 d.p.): 0.013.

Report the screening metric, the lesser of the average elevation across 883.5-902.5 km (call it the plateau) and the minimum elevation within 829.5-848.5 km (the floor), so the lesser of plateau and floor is 2.29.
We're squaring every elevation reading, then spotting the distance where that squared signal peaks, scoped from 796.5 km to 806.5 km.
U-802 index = 806 km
